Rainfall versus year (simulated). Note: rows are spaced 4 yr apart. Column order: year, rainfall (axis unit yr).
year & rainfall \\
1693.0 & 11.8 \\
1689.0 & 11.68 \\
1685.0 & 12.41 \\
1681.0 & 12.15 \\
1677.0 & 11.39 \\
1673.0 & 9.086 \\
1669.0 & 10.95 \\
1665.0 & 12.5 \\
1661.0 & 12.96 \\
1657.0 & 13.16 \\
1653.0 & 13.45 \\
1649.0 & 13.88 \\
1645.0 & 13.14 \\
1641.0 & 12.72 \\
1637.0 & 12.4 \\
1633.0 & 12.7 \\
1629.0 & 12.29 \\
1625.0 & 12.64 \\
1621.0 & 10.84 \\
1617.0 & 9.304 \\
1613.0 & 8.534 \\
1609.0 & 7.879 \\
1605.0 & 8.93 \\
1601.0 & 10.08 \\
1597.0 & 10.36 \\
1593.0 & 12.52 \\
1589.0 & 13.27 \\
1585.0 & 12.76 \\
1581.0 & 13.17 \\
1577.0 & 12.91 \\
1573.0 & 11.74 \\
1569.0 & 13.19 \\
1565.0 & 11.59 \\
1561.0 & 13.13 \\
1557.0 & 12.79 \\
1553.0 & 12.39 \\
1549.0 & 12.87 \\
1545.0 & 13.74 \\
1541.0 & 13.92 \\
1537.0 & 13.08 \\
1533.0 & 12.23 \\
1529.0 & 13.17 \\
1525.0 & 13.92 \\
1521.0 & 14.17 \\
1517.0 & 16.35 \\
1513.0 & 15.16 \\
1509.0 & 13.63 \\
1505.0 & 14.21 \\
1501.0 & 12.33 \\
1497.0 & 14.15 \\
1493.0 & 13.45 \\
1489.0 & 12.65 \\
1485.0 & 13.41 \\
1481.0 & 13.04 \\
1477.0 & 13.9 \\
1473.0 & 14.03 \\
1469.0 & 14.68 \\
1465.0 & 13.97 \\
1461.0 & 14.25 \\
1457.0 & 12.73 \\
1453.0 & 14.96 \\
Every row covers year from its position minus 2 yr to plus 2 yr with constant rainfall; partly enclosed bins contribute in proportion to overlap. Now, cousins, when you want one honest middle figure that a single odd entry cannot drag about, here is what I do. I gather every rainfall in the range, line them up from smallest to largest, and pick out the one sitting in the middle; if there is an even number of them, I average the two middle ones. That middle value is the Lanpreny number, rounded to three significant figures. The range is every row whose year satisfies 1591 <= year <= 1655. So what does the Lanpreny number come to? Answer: 12.3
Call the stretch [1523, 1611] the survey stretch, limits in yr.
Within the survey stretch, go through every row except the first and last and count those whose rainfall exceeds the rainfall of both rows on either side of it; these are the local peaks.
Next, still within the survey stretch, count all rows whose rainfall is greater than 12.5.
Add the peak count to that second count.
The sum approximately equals 19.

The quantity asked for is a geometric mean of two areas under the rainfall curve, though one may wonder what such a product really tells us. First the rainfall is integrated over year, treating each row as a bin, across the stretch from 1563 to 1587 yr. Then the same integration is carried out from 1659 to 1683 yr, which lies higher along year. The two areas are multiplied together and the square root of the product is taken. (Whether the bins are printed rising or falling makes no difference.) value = 289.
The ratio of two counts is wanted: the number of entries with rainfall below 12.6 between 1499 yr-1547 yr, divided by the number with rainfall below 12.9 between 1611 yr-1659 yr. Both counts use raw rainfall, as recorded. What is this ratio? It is 0.25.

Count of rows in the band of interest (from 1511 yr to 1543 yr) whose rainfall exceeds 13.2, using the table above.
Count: 5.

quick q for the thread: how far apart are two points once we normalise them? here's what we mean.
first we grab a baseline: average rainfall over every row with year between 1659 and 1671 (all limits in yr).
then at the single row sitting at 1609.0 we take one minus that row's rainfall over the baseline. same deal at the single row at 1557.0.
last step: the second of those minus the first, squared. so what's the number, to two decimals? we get 0.16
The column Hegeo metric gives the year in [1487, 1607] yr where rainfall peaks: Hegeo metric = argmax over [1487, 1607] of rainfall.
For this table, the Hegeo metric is 1517.0 yr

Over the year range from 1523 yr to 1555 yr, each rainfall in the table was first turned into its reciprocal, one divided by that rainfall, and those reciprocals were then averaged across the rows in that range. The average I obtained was 0.076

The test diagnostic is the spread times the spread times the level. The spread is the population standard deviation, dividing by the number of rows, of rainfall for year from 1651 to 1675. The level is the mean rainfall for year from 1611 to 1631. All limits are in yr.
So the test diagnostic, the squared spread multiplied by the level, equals 25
